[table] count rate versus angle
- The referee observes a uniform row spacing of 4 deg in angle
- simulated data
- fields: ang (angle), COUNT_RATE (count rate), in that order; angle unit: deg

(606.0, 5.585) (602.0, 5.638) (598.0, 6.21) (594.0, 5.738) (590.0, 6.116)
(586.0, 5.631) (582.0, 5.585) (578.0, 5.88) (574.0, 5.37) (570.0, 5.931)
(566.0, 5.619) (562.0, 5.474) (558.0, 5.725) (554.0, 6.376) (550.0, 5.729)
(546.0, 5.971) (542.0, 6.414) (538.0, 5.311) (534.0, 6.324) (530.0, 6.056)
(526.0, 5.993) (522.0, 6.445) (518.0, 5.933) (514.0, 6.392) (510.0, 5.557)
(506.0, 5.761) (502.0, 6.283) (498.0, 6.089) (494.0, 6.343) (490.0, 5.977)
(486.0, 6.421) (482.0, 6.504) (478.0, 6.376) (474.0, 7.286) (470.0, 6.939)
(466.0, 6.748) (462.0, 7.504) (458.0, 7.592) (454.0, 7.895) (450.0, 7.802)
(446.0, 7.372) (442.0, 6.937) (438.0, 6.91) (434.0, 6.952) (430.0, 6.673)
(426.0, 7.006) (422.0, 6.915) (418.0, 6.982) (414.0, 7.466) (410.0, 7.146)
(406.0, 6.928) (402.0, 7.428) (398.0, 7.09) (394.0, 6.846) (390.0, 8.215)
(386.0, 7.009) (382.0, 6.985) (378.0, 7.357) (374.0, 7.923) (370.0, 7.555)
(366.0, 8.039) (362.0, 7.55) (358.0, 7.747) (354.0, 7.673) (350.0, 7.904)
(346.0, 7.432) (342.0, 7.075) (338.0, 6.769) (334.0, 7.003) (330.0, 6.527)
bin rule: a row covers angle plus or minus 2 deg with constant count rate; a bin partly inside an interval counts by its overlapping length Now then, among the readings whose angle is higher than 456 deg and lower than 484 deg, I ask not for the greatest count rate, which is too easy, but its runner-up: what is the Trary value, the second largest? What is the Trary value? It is 7.504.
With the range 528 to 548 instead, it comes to 6.324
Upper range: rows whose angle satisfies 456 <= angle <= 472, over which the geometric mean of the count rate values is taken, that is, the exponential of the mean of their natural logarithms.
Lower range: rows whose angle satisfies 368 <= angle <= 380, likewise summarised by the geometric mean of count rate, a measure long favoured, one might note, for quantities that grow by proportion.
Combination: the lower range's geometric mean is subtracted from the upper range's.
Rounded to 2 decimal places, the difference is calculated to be -0.42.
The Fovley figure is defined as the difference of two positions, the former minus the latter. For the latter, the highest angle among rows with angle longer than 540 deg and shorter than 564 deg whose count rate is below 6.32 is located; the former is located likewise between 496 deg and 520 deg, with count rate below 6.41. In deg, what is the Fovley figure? -44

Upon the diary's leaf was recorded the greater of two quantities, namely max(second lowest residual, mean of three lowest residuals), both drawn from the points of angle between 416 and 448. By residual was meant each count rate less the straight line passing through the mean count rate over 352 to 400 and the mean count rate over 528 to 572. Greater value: -0.16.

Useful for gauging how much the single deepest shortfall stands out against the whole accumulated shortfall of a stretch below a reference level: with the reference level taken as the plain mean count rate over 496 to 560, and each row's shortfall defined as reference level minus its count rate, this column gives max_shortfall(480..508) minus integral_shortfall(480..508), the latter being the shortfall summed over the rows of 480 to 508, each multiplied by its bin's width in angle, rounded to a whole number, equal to 5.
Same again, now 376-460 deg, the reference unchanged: 99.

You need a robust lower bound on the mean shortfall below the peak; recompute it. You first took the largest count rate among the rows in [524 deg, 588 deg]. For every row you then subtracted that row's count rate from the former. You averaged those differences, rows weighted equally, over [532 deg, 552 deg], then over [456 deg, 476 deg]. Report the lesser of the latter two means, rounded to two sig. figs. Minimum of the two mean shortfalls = -0.80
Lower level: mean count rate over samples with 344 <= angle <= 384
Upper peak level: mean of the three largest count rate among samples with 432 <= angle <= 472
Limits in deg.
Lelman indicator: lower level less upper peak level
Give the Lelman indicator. -0.1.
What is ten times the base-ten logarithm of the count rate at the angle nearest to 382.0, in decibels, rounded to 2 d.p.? 8.44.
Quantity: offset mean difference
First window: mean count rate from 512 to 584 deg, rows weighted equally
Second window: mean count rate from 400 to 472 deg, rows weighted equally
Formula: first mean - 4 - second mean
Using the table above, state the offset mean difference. -5.3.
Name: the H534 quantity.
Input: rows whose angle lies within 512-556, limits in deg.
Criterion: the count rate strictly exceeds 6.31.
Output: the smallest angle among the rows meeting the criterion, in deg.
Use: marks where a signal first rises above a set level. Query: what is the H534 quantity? 514.0 deg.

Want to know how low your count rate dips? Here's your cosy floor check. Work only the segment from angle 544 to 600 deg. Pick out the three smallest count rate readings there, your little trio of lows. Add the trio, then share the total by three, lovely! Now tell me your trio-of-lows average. 5.5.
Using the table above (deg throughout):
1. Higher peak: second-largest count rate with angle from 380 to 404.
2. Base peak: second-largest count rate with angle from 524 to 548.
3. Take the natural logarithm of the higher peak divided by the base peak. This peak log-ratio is 0.16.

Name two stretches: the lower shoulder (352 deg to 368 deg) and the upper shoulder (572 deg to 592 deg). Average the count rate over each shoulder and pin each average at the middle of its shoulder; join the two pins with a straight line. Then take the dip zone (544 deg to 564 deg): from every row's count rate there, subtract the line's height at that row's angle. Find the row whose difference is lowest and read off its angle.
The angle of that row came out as 562.0 deg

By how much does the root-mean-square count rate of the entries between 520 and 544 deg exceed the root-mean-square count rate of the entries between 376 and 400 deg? -1.16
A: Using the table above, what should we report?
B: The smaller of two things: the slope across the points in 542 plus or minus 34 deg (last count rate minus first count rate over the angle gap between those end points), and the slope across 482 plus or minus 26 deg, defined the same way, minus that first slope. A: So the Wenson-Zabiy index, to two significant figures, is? -0.035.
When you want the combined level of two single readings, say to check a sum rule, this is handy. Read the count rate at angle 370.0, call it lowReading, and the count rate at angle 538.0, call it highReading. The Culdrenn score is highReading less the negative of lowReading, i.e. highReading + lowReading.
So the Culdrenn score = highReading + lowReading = 12.9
